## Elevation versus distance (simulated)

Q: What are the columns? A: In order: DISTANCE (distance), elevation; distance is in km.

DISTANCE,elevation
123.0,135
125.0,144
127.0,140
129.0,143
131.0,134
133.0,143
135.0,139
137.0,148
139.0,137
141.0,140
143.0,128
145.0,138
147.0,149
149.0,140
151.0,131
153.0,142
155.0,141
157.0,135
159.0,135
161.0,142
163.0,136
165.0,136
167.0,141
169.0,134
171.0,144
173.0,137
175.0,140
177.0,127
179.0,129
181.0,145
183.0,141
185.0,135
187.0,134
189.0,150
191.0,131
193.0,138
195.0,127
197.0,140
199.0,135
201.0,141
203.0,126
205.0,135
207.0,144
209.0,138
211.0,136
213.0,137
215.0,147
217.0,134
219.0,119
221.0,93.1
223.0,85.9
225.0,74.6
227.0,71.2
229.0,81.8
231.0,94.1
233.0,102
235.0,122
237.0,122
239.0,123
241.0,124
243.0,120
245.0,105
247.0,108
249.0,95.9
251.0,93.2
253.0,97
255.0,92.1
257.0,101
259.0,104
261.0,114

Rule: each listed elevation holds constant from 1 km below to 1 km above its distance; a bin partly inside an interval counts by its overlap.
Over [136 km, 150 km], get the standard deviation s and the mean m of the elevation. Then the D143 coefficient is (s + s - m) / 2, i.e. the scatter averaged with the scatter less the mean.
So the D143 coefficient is -63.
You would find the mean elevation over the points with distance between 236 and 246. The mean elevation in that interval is 119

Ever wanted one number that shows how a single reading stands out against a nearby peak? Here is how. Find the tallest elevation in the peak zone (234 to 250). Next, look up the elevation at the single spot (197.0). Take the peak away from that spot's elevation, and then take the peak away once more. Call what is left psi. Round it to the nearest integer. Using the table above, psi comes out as -108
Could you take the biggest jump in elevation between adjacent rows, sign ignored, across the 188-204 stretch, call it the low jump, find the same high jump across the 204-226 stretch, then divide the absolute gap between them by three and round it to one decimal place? 2.3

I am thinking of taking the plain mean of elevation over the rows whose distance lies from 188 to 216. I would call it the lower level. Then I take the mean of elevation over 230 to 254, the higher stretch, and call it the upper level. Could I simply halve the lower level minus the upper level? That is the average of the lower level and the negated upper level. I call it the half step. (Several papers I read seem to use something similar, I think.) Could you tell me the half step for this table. 14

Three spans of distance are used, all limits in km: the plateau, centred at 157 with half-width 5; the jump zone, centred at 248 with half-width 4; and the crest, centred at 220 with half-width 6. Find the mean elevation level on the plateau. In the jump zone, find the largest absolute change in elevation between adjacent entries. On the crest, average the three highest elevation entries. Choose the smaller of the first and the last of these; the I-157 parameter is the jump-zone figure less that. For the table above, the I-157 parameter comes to -121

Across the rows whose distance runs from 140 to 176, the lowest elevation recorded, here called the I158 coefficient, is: 128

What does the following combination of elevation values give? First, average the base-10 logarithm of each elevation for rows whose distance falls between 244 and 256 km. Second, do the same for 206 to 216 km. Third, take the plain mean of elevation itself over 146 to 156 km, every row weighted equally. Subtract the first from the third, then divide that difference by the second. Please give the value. 64.6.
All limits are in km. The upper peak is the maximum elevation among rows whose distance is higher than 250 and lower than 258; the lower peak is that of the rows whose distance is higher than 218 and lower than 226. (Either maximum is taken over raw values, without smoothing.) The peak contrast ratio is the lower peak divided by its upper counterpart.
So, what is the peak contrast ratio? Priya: 1.18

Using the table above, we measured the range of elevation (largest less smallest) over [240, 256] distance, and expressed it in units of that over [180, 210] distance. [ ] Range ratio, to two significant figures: 1.3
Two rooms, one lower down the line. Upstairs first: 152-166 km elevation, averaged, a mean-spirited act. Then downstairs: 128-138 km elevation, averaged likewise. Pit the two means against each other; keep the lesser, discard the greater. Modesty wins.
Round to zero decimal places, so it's 138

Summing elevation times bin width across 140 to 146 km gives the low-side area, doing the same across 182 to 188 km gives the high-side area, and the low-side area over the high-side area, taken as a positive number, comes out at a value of 0.99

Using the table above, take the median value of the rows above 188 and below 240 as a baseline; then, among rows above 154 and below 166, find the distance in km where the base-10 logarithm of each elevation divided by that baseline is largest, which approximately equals 161.0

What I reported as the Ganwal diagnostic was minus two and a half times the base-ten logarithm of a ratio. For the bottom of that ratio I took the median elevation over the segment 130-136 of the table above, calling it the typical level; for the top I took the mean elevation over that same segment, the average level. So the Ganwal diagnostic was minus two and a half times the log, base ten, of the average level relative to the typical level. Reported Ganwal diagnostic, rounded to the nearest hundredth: 0.00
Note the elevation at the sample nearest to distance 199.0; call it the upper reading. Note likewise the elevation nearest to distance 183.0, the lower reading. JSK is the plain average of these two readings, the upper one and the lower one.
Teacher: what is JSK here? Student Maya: 138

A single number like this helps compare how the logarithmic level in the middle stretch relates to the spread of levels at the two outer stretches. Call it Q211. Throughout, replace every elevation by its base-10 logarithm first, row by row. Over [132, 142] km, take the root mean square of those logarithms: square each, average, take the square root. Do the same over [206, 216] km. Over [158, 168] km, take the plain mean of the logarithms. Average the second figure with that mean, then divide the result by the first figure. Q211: 0.997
